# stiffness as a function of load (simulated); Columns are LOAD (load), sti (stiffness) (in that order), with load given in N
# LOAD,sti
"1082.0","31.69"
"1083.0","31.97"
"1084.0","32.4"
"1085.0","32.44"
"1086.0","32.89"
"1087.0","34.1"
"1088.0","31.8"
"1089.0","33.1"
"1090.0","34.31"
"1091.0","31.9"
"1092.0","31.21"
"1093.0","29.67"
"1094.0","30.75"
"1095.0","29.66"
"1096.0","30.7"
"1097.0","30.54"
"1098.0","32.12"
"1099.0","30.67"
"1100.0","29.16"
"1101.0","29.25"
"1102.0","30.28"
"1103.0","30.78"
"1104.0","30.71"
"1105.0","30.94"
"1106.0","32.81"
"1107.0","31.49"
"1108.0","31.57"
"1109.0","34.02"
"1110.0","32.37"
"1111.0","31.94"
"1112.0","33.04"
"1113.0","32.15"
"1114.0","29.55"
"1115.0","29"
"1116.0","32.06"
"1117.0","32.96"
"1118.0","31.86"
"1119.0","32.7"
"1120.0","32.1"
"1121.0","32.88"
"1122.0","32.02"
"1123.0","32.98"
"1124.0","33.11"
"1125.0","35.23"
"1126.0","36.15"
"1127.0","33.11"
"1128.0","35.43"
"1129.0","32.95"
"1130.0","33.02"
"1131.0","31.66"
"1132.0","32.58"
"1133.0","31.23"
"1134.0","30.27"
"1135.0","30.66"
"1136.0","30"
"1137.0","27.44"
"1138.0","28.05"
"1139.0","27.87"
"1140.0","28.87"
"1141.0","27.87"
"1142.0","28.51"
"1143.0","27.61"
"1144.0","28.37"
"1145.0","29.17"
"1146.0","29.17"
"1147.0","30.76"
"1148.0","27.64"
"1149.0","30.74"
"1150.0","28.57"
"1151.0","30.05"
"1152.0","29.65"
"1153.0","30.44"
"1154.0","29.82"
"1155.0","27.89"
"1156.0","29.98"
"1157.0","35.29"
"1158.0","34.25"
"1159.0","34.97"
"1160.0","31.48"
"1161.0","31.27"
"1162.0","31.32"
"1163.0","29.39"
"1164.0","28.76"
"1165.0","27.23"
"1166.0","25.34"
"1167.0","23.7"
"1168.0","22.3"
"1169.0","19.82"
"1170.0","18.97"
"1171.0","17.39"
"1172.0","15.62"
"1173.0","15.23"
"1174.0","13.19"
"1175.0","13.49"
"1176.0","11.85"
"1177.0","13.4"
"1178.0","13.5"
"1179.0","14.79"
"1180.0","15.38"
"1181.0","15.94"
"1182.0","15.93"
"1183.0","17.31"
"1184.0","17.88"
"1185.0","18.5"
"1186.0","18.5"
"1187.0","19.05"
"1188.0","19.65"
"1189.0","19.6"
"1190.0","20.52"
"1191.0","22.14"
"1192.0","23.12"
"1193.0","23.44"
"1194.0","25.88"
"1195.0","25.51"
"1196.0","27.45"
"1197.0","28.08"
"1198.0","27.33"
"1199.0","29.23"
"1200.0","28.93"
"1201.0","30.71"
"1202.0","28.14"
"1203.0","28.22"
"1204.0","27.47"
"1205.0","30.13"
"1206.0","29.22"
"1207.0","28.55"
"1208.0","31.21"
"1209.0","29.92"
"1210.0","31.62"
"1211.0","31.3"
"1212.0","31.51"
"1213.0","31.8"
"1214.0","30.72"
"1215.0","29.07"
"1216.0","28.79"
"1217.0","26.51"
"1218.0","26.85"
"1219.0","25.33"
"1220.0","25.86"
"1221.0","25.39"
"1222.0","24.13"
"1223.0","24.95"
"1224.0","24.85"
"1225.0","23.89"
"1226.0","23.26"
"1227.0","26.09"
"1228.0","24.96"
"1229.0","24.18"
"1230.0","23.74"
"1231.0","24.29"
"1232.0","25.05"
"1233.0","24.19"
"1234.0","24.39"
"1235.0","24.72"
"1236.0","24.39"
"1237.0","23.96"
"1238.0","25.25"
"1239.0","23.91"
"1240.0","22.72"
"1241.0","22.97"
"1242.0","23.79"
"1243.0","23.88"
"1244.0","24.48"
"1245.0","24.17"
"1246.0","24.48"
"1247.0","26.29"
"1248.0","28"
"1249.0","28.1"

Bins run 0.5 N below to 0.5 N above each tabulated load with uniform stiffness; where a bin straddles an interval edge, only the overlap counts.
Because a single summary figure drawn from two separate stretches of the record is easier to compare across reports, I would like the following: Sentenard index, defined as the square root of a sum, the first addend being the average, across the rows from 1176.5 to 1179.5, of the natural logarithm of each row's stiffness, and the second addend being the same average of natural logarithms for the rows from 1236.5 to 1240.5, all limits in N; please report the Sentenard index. 2.41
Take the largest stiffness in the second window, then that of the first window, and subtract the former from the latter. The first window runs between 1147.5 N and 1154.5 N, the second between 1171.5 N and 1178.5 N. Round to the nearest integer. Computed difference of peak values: 15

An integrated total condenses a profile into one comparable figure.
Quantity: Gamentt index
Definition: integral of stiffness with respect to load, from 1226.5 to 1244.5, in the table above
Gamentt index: 437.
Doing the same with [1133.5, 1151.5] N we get 522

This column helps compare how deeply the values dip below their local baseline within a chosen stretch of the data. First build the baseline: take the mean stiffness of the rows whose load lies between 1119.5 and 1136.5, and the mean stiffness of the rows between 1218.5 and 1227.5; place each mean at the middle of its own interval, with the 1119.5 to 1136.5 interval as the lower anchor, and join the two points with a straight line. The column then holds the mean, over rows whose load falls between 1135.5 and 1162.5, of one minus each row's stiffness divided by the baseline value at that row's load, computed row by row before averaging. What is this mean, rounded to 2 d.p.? 0.03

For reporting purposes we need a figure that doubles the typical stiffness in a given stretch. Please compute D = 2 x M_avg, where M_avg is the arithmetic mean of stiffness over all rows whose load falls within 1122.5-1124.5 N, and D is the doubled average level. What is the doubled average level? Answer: 66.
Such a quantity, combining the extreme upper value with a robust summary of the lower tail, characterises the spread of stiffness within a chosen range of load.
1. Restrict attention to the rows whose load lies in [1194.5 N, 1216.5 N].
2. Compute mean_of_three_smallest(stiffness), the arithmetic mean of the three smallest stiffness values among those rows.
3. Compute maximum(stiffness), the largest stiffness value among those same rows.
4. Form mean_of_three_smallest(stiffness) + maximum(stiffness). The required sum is 58.6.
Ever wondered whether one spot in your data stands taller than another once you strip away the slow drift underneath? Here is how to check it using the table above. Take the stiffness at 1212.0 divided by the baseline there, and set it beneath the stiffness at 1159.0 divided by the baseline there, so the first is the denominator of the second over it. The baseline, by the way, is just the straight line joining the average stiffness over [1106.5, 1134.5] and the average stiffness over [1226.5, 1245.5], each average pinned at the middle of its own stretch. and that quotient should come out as 0.97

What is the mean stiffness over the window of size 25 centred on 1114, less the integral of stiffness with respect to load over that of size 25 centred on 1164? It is -596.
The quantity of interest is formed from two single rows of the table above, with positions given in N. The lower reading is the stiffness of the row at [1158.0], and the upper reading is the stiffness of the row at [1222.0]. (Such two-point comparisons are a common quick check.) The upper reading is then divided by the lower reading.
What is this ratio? 0.70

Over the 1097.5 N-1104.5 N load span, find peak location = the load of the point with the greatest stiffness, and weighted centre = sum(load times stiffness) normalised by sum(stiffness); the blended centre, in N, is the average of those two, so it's 1099.5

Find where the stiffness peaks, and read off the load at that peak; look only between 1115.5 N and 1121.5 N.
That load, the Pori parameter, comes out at 1117.0 N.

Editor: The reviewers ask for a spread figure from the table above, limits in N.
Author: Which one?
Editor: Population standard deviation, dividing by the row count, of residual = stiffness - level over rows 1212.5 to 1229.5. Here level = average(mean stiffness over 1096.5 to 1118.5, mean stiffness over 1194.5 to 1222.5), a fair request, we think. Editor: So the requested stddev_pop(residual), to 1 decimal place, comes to 2.4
